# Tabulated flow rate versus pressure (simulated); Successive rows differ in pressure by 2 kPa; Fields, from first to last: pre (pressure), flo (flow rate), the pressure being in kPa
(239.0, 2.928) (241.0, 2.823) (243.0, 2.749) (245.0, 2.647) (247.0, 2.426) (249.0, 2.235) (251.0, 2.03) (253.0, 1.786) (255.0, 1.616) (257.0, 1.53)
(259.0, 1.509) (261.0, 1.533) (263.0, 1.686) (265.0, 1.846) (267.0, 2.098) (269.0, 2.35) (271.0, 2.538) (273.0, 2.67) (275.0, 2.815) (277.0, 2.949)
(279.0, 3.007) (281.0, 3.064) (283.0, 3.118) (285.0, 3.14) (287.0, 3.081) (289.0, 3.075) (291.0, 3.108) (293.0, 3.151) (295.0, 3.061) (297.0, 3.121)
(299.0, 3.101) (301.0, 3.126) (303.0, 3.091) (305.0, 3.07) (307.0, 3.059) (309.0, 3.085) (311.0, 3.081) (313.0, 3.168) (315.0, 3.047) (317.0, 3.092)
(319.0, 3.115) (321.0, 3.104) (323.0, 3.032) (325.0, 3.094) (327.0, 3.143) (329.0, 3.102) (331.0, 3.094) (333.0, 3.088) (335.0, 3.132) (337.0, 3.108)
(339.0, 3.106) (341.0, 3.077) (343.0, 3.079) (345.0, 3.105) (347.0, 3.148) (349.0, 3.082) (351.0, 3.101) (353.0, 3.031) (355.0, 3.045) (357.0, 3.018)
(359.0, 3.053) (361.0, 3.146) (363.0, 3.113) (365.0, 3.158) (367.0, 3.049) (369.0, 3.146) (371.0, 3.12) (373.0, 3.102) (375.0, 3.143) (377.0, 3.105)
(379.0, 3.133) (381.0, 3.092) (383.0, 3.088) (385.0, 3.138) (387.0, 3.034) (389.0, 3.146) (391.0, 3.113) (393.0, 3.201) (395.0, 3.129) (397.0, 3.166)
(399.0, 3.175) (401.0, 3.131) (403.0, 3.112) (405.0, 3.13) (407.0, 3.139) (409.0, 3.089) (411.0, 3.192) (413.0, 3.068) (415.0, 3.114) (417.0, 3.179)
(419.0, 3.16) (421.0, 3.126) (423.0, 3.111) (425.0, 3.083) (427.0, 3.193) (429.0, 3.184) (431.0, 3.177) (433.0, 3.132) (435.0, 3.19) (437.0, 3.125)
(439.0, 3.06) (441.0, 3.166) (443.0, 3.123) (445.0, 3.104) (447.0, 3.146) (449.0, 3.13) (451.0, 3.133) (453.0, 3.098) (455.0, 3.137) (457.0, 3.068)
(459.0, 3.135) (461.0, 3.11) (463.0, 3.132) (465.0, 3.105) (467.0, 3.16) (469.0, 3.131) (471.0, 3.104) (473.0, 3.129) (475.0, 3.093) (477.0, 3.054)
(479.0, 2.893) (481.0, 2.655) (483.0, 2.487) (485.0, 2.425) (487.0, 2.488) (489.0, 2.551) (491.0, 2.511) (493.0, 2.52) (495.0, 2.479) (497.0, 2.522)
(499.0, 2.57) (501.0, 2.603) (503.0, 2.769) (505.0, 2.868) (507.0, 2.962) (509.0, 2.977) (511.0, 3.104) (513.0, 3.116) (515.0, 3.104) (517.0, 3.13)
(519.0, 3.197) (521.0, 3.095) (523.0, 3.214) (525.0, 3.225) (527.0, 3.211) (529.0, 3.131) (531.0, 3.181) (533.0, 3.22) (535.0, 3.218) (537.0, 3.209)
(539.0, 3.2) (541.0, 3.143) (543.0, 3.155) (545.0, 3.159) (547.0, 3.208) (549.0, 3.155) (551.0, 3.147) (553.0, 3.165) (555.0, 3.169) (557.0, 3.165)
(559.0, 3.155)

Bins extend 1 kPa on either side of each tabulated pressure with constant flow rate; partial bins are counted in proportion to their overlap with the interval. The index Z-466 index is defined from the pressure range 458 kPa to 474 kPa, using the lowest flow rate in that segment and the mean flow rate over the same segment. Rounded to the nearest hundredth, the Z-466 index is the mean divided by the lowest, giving 1.01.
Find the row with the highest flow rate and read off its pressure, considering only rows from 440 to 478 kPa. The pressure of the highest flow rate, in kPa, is 441.0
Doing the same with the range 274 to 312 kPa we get 293.0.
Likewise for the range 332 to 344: 335.0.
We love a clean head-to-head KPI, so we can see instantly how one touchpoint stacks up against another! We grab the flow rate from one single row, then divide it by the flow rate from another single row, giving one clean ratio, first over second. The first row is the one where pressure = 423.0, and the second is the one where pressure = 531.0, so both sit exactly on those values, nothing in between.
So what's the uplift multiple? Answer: 0.98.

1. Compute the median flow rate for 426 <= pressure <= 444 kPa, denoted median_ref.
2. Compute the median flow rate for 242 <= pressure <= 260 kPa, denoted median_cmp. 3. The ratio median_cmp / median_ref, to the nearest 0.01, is 0.64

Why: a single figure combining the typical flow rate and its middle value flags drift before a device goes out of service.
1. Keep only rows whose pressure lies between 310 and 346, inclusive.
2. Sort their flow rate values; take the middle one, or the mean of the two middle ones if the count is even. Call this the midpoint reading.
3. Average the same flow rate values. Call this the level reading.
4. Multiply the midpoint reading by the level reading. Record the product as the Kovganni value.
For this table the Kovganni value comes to 9.6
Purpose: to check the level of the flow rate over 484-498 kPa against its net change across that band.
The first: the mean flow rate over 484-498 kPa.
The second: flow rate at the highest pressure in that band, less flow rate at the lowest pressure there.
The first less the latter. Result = 2.40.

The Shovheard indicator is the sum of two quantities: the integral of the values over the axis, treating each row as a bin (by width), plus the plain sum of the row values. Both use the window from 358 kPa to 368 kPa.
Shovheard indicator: 46.6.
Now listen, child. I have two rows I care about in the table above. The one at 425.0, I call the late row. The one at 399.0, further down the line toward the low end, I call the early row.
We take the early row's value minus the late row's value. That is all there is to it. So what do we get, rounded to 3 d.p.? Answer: 0.092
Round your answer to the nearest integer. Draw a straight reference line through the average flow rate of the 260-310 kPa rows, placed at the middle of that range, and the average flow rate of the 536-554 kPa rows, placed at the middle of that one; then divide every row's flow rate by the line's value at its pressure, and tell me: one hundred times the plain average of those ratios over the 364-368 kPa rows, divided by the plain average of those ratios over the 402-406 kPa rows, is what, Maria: 101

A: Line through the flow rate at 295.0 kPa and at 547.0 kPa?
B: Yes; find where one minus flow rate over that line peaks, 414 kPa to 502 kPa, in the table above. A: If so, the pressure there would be 485.0 kPa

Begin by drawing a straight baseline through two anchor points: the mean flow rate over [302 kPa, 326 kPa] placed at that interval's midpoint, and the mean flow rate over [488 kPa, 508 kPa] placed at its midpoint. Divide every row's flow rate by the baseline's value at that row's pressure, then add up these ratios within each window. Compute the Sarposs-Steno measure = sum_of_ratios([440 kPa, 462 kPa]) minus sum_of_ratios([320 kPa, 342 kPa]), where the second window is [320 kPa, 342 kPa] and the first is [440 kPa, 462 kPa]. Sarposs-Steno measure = 1.3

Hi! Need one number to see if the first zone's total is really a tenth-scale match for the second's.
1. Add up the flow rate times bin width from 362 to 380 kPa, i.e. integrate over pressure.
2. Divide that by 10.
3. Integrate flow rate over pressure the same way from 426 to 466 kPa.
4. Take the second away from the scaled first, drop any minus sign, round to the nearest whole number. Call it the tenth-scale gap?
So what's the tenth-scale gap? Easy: 120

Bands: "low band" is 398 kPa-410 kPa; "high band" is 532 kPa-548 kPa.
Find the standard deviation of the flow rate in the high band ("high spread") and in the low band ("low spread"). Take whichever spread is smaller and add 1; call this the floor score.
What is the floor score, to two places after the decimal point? 1.03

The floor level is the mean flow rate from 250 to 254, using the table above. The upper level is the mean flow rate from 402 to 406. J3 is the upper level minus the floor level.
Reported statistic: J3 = 1.2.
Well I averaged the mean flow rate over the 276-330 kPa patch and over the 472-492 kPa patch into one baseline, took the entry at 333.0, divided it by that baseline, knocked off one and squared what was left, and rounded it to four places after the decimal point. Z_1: 0.0038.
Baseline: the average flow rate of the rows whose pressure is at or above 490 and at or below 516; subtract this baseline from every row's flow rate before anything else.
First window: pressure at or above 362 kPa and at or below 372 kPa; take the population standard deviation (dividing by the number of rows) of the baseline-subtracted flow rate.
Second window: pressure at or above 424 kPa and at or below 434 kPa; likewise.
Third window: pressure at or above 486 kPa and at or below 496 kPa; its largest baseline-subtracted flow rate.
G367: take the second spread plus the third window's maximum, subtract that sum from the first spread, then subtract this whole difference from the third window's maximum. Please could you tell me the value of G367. -0.45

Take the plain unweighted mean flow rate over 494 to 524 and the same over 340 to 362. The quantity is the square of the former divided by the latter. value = 2.8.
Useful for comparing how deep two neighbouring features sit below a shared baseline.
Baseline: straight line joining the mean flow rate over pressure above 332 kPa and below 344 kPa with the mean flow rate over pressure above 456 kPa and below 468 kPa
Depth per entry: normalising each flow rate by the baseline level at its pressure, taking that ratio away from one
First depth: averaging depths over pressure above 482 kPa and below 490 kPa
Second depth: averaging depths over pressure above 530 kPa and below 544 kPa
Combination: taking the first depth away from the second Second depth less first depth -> -0.22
